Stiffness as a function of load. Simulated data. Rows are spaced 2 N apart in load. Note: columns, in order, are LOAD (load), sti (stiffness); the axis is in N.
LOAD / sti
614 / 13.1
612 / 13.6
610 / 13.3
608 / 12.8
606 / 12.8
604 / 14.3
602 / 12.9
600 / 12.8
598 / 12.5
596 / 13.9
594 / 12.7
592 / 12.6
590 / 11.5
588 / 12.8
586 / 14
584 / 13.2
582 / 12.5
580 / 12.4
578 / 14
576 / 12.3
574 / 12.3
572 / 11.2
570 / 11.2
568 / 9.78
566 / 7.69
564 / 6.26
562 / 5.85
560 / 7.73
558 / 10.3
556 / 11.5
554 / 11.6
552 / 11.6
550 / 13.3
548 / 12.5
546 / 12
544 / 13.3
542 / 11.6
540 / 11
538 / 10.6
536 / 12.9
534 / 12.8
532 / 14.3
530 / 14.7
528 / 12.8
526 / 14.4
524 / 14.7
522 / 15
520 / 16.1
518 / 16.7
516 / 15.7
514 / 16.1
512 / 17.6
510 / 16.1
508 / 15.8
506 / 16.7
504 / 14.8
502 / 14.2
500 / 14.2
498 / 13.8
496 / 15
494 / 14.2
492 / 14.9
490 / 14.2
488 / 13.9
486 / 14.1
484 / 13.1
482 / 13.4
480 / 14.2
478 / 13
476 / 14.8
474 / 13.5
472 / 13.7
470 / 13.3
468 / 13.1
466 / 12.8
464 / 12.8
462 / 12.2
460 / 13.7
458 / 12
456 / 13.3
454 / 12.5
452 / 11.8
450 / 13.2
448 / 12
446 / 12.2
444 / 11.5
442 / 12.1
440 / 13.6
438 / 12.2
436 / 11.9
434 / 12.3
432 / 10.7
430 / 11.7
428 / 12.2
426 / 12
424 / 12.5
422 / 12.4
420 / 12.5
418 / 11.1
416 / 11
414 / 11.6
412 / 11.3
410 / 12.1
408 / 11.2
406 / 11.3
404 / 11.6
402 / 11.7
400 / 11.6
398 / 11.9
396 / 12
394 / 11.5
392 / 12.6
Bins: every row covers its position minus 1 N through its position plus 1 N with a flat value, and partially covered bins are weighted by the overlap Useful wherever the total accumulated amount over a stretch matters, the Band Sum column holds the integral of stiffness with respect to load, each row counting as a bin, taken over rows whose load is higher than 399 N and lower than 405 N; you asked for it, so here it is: 70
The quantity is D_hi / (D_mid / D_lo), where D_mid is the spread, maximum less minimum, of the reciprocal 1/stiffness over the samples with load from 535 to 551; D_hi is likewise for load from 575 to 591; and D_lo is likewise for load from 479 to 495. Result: 0.007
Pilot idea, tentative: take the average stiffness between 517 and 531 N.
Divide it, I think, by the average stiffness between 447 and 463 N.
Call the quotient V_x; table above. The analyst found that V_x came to 1.18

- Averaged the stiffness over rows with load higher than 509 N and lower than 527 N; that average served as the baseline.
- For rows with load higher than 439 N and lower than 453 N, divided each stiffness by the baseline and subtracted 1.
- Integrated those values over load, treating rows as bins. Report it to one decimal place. -3.1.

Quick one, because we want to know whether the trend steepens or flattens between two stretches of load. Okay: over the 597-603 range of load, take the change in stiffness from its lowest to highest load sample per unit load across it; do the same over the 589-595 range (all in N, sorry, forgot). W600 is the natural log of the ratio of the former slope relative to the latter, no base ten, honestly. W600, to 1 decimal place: -1.1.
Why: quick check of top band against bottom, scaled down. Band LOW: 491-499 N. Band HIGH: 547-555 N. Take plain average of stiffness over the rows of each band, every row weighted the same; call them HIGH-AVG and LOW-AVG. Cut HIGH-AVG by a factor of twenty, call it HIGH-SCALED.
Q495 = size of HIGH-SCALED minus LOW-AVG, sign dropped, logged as 13.9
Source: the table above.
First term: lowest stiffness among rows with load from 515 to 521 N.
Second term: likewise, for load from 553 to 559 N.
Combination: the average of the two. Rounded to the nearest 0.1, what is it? 13.0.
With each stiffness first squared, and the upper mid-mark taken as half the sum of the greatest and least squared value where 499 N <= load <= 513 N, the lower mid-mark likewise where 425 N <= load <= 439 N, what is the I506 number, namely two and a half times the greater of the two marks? 639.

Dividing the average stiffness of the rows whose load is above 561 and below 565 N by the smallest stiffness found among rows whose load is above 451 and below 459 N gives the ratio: 0.5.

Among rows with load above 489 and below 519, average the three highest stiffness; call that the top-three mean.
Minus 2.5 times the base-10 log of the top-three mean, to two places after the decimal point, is -3.08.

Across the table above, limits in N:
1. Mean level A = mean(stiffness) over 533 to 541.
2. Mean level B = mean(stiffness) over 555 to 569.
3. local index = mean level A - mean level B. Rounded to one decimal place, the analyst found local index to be 3.4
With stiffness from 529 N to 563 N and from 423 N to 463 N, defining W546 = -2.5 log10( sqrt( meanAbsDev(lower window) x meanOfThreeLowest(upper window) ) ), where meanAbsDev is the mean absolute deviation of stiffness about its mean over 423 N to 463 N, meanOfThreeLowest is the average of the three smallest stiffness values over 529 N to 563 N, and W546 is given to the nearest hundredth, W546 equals -0.76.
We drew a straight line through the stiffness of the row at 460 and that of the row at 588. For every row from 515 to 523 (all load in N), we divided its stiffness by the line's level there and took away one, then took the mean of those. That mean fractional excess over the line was 0.19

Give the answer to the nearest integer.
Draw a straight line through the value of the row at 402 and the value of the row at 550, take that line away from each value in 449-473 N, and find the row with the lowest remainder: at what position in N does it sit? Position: 452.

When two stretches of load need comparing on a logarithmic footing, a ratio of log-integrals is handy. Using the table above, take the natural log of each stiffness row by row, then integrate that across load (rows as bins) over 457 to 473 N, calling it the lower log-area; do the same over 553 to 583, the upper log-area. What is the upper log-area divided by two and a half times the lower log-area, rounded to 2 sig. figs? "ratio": 0.68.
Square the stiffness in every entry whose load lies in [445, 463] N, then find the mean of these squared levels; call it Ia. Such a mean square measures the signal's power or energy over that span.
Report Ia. 158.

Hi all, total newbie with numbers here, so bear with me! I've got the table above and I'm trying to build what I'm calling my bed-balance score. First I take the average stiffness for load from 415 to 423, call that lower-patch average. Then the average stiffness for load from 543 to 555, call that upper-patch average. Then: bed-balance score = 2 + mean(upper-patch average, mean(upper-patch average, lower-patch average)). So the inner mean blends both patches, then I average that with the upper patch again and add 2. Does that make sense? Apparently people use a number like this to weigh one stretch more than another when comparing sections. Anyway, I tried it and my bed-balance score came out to 14.2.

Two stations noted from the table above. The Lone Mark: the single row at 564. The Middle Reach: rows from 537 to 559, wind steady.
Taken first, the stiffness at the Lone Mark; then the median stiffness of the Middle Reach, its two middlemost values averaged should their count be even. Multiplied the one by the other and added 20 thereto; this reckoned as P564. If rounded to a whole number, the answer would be 93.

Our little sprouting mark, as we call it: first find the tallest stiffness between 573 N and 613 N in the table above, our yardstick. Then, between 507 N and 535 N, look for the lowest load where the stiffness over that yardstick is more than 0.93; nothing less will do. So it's 508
